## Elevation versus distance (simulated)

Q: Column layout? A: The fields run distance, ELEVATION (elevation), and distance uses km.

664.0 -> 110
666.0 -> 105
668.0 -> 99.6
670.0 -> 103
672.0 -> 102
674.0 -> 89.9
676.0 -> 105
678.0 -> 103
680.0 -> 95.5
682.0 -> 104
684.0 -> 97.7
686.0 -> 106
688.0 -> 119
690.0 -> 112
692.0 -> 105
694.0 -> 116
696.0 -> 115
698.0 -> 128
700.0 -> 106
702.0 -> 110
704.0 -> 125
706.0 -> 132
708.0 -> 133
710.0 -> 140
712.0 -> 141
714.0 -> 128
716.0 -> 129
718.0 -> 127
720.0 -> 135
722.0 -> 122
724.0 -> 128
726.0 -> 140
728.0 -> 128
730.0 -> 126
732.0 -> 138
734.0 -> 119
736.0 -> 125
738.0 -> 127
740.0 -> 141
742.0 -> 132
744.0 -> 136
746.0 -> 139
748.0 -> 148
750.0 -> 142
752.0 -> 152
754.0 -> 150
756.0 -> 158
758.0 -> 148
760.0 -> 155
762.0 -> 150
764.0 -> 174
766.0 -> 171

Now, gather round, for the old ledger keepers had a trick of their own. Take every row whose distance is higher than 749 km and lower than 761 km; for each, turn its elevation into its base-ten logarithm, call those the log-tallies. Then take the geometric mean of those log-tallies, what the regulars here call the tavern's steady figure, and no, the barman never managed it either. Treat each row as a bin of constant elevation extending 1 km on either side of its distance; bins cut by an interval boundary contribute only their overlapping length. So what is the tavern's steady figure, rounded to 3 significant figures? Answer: 2.18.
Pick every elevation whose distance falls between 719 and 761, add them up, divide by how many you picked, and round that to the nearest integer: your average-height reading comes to 138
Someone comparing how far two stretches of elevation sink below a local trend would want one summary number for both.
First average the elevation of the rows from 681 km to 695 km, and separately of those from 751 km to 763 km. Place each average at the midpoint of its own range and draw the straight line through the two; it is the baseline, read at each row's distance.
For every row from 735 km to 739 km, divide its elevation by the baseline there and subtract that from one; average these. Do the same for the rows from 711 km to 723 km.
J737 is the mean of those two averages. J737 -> 0.03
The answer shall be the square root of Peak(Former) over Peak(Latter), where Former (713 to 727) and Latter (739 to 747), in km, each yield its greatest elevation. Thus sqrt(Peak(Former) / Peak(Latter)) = 1.00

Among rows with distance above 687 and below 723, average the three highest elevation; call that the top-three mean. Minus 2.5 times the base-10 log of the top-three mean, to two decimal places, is -5.35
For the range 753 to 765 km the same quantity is -5.53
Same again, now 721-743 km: -5.36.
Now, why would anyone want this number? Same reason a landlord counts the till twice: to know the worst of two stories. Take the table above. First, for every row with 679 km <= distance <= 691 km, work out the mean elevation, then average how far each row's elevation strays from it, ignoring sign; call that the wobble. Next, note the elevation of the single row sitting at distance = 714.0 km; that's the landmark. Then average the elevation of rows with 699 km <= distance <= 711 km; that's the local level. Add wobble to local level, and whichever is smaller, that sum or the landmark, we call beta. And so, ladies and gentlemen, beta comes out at 128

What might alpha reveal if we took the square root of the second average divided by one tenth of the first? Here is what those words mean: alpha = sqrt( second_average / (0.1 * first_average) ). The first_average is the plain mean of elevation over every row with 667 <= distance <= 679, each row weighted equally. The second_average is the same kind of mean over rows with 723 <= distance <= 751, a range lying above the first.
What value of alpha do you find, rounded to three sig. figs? 3.65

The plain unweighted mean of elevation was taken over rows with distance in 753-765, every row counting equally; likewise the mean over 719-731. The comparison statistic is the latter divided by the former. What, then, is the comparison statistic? 0.833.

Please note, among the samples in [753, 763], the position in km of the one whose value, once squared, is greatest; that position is 756.0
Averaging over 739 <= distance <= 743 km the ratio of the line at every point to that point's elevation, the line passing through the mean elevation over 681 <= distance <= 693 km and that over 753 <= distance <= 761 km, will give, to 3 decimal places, 1.044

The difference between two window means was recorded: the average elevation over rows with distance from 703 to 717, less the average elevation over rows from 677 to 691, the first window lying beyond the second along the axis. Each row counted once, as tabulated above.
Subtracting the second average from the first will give 27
